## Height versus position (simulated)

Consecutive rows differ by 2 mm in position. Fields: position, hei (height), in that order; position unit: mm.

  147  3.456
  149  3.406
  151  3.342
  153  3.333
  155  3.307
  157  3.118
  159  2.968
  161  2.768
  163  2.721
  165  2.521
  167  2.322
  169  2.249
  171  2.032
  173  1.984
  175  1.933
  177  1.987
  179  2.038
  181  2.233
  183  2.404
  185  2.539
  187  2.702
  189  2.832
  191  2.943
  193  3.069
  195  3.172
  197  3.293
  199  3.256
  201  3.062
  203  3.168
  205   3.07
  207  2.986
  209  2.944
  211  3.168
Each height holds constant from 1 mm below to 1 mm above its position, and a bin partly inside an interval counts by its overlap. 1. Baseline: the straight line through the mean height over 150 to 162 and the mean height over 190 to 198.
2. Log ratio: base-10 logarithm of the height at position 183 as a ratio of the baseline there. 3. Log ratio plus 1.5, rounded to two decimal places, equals 1.39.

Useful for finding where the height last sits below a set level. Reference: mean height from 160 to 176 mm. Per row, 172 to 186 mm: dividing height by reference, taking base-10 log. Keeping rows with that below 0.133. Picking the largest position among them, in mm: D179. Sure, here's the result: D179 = 185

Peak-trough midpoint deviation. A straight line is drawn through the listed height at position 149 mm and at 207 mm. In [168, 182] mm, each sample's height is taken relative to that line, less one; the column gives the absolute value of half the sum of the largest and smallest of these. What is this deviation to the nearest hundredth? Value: 0.35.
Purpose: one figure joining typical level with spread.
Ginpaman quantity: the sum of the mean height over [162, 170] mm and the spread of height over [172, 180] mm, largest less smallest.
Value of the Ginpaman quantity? 2.56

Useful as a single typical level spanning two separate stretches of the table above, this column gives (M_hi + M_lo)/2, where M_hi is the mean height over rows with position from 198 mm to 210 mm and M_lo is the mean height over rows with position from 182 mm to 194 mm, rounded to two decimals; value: 2.91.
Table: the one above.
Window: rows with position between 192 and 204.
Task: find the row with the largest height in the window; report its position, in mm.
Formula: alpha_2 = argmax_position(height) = 197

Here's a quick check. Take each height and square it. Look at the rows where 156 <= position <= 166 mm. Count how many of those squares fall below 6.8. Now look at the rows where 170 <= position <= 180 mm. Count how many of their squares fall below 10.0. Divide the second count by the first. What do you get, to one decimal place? 5.0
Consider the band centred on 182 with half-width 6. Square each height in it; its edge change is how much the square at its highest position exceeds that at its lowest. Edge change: 3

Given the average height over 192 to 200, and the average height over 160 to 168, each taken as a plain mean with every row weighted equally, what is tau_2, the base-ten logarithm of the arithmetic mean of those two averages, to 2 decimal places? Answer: 0.46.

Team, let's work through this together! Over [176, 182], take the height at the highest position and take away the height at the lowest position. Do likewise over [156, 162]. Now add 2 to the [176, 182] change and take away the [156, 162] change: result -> 2.60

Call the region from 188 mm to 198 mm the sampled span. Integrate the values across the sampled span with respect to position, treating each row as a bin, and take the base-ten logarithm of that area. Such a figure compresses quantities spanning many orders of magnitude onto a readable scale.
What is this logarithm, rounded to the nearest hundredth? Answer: 1.49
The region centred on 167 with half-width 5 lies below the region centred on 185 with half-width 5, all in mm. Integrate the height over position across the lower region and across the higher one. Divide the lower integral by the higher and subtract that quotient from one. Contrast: 0.07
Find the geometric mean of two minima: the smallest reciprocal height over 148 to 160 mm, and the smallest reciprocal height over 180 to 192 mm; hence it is 0.32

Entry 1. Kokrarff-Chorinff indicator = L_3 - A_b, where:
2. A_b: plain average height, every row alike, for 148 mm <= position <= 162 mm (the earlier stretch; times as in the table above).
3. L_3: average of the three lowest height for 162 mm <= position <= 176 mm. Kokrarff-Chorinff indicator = -1.2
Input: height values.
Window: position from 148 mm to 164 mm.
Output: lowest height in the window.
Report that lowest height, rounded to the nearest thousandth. 2.721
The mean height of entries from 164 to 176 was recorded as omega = 2.17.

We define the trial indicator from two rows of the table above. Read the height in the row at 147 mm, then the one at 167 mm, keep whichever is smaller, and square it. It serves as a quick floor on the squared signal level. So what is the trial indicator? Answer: 5.4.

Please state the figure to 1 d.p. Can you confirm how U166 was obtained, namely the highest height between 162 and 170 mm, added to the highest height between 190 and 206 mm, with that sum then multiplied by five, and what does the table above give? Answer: 30.1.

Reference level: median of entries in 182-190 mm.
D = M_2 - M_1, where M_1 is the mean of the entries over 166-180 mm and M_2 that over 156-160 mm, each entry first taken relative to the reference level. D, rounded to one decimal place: 1.0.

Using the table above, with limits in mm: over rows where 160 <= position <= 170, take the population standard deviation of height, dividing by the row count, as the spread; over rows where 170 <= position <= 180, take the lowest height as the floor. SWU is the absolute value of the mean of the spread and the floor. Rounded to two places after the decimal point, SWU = 1.07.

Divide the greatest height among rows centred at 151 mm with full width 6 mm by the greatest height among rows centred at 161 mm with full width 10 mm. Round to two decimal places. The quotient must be 1.09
